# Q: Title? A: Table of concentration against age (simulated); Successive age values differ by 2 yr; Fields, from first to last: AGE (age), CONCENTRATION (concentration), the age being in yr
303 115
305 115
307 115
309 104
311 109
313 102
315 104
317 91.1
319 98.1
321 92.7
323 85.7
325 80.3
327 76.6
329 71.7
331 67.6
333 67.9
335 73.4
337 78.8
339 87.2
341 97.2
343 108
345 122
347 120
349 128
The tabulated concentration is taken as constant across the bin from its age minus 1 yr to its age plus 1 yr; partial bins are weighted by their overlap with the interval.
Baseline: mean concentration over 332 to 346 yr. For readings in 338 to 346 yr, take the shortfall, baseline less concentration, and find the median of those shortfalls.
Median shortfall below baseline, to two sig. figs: -12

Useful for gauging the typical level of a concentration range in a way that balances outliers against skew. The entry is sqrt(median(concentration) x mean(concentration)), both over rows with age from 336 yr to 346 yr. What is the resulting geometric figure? 98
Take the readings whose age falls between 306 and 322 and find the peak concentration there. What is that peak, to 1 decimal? 115.0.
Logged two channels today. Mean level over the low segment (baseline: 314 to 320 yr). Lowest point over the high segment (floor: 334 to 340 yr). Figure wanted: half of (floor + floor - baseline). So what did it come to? 25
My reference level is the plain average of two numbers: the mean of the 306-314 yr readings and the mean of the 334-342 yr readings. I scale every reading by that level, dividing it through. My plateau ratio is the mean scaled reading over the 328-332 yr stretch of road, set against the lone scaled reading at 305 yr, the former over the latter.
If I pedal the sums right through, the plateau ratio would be 0.61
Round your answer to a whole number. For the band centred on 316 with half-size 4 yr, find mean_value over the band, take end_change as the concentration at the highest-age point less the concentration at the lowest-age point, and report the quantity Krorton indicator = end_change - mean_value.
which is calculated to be -103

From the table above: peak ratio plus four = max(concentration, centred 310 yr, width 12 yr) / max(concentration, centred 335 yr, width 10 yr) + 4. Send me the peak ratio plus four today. 5.32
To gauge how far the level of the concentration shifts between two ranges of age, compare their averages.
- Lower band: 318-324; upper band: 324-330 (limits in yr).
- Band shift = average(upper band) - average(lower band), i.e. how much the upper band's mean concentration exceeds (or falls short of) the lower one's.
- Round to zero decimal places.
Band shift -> -16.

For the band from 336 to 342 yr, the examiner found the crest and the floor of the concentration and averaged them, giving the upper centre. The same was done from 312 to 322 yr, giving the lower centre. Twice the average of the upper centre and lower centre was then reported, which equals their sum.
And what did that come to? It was 186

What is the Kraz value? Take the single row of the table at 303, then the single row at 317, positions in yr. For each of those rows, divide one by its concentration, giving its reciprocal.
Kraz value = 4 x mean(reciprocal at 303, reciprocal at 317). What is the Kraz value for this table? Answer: 0.039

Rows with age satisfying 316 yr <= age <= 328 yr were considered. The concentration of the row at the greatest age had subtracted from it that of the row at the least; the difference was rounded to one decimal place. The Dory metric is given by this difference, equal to -14.5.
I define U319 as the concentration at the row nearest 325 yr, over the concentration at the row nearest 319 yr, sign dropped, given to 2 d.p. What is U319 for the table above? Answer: 0.82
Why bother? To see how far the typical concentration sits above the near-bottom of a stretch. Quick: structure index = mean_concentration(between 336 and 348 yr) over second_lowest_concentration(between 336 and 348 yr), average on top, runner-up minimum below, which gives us 1.17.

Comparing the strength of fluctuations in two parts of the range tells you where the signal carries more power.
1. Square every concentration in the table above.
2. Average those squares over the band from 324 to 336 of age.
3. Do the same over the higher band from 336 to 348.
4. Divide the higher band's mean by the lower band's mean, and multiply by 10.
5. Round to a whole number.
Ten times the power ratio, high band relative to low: 20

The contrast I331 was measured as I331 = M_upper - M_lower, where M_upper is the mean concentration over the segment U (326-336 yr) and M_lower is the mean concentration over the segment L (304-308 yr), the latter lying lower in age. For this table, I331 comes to -44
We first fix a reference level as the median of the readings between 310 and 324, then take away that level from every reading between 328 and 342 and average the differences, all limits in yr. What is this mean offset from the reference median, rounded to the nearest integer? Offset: -20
